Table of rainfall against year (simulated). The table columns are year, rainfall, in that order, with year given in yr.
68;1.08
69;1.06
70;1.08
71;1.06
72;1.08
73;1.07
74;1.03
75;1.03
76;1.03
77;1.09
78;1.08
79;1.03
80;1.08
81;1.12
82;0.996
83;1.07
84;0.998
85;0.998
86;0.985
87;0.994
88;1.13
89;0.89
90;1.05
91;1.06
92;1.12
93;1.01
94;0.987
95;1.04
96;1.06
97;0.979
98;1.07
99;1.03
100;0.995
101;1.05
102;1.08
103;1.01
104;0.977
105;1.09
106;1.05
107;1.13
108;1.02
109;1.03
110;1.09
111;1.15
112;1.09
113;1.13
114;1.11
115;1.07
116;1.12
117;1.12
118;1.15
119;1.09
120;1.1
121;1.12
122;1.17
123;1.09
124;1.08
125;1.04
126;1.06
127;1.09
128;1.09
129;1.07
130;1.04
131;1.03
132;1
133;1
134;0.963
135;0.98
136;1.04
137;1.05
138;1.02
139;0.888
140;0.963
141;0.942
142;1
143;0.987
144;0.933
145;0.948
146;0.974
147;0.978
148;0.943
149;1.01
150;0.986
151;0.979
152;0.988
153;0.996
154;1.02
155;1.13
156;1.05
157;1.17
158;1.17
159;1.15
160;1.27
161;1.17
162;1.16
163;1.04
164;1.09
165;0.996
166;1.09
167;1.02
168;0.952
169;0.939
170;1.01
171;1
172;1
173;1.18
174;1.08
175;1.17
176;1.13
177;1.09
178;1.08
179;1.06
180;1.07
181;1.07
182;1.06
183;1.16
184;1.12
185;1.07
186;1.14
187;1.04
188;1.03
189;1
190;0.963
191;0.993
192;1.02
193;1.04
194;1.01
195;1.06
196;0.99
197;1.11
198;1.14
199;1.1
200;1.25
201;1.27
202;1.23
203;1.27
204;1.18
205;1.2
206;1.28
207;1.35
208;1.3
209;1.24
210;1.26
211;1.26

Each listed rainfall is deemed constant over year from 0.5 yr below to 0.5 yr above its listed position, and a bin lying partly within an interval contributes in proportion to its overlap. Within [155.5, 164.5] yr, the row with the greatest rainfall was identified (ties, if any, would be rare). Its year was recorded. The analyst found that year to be 160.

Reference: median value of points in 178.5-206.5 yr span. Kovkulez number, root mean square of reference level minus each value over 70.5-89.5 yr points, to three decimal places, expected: 0.063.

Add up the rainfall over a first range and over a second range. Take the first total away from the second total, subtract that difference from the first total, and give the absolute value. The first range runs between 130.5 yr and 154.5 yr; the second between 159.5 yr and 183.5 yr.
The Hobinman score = 21.3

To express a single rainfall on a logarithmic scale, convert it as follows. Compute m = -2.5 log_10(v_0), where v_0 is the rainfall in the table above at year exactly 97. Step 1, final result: 0.02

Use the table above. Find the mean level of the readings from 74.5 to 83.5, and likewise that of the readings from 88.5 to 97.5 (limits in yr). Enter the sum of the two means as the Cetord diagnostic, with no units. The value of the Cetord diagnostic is 2.08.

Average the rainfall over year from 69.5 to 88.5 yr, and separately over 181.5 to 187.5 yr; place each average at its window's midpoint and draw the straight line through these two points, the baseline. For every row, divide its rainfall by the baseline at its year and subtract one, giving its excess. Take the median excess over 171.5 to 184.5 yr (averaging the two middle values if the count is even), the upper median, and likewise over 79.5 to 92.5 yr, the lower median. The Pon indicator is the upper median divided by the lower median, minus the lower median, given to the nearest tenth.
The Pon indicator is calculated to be 2.6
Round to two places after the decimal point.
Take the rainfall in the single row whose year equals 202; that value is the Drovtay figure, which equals 1.23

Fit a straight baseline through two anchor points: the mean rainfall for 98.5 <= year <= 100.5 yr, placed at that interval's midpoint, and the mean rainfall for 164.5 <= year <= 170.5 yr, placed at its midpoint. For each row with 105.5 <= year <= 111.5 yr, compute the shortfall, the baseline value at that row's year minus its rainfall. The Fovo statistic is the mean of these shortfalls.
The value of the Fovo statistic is -0.07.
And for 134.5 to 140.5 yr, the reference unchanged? 0.02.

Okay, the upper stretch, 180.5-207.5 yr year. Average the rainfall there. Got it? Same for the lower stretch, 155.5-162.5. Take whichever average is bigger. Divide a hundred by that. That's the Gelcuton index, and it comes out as 86.0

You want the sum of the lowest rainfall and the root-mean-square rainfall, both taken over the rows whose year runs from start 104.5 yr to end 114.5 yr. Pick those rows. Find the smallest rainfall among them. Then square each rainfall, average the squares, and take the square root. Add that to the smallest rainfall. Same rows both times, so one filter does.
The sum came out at 2.11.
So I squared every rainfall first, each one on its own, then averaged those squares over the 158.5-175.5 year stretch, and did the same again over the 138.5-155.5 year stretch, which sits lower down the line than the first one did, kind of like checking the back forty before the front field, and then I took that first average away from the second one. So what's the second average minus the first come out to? -0.21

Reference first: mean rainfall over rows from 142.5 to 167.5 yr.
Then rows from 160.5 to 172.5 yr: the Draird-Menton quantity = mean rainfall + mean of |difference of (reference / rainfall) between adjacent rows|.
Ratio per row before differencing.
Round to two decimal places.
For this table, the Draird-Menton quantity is 1.09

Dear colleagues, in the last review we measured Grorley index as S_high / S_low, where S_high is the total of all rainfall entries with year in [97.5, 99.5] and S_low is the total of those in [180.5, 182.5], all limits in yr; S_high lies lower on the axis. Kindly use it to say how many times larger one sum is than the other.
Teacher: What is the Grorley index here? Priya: 0.99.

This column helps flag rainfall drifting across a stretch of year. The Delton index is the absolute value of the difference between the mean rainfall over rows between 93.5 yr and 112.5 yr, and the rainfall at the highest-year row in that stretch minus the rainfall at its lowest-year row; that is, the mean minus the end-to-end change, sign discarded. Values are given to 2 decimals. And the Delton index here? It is 0.95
